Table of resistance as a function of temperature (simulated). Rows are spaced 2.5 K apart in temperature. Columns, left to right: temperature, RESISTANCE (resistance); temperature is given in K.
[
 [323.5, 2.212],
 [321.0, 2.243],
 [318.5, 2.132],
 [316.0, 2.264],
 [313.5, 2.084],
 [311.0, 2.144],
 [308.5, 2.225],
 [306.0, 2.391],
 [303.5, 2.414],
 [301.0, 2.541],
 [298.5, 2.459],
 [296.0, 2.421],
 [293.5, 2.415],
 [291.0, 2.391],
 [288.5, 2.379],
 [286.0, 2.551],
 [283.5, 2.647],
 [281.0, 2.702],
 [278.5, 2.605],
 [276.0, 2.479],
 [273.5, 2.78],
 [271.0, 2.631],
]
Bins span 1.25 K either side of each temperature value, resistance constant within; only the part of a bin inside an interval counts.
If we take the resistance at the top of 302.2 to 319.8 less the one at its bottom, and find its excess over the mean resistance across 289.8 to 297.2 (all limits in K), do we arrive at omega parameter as -2.69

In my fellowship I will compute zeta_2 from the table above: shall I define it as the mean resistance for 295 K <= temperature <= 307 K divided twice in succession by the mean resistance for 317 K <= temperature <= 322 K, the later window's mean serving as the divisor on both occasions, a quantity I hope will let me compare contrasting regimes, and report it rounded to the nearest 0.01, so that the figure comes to 0.51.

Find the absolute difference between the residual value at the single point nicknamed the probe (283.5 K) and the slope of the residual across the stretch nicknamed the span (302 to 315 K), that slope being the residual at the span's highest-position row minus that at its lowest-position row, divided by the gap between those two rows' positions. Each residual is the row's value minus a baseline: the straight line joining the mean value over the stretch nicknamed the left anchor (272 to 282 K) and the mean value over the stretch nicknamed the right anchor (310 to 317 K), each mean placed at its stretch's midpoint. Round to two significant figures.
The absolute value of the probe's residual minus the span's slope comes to 0.11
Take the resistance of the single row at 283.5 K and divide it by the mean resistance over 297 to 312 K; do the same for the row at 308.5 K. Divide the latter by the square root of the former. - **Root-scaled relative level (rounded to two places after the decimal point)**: 0.89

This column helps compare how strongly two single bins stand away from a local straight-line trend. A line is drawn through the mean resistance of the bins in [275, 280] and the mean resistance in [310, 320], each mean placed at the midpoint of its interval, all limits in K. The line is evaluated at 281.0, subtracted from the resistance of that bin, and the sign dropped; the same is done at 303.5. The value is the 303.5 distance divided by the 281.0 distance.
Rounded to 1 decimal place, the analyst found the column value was 0.7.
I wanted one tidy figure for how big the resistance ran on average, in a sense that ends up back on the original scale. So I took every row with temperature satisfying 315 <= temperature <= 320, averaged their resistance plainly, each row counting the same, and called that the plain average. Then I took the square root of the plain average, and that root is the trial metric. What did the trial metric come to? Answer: 1.48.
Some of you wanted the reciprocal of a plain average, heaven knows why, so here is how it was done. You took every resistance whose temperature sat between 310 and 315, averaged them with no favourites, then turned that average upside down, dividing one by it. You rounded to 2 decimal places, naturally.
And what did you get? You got 0.47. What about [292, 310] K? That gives 0.42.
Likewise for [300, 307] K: 0.41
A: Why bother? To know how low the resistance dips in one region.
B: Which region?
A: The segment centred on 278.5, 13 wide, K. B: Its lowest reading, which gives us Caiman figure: 2.479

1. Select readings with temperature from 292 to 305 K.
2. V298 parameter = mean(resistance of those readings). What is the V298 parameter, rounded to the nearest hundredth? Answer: 2.45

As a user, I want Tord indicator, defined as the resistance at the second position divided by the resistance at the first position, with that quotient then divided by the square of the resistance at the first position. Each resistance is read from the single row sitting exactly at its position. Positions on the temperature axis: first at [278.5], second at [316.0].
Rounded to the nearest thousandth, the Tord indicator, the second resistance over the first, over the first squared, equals 0.128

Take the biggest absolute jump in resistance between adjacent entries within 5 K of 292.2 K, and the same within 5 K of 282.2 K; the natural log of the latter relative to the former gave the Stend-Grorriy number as 1.4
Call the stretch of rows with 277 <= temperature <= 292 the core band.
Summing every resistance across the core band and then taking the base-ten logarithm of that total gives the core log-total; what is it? 1.2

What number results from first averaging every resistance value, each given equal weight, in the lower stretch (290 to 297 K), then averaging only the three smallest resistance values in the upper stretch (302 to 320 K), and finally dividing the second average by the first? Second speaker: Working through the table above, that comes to 0.880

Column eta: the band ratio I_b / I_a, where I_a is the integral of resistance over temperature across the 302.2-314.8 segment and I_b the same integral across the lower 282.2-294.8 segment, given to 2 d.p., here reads 1.10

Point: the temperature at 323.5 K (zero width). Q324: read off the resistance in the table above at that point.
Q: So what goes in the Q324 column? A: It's 2.212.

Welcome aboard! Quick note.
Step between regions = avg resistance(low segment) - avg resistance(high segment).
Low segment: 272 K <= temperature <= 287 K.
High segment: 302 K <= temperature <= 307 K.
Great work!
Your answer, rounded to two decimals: 0.22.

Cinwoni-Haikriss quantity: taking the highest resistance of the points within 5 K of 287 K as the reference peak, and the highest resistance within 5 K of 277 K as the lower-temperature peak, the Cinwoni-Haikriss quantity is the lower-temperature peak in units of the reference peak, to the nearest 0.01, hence 1.05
